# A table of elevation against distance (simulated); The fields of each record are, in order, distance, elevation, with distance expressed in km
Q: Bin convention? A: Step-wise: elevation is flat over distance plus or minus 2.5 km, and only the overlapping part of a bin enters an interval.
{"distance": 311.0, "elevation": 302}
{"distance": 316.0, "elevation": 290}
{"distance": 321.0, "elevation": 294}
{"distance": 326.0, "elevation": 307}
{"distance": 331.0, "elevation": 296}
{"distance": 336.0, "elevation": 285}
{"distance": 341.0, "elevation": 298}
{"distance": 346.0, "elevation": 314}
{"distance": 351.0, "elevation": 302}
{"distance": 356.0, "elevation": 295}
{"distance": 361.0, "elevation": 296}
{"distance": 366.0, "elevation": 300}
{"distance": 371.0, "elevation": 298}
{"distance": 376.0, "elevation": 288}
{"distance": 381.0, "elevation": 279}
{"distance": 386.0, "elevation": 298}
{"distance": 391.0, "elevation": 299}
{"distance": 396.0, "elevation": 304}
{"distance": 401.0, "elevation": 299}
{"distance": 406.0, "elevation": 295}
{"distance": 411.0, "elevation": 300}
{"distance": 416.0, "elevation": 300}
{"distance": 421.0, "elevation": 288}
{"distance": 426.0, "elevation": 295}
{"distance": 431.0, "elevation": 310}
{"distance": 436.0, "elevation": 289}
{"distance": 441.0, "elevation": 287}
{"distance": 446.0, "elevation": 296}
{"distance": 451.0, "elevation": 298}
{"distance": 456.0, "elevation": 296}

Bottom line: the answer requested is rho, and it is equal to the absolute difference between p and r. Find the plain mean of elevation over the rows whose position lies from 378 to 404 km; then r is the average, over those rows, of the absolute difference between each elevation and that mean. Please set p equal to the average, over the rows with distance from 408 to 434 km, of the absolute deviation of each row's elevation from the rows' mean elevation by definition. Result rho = 1.0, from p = 5.68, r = 6.7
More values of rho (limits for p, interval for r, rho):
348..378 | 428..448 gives 4.0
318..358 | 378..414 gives 1.3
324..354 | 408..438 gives 1.0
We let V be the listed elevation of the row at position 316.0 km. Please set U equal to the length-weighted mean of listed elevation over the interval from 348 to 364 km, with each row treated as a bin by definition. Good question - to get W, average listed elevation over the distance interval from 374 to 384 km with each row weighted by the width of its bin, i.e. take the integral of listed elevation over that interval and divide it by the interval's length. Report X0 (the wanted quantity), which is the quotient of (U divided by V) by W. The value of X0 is 0.0036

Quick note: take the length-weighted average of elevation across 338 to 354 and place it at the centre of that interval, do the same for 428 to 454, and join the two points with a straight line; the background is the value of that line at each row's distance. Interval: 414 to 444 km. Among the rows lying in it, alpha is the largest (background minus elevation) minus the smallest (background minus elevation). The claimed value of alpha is 22.8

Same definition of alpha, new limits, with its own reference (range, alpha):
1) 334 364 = 29.8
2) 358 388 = 19.8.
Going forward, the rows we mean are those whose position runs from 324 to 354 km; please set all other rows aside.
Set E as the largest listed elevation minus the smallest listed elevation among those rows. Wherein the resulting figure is 29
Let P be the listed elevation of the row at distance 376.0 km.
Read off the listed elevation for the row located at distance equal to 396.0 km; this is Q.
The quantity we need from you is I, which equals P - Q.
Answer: -16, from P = 288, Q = 304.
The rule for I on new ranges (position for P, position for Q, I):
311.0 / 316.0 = 12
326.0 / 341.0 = 9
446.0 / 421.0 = 8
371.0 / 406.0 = 3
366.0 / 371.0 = 2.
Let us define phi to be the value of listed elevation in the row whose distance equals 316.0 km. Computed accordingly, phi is 290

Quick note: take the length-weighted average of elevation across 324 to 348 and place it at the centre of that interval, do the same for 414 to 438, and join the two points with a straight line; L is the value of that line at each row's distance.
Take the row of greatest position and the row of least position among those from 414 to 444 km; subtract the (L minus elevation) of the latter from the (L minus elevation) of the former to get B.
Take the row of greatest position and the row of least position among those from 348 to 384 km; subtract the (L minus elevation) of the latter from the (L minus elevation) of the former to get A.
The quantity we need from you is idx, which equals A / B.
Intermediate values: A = 22.0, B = 12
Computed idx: 1.8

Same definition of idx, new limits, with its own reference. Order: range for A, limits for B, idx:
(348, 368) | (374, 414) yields -0.1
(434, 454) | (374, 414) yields 0.7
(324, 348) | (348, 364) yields -1.4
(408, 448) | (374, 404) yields -0.2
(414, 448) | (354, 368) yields -0.6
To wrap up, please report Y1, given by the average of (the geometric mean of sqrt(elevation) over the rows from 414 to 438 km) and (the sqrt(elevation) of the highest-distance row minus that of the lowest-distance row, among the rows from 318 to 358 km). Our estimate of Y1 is 8.62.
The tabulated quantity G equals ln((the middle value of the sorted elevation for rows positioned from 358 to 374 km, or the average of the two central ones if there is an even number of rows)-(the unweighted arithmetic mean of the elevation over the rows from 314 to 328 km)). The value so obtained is 0.0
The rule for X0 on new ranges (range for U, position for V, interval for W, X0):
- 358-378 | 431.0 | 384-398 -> 0.0032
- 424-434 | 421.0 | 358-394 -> 0.0036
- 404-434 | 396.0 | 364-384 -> 0.0034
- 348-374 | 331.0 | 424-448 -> 0.0034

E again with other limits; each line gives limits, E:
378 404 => 25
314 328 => 17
